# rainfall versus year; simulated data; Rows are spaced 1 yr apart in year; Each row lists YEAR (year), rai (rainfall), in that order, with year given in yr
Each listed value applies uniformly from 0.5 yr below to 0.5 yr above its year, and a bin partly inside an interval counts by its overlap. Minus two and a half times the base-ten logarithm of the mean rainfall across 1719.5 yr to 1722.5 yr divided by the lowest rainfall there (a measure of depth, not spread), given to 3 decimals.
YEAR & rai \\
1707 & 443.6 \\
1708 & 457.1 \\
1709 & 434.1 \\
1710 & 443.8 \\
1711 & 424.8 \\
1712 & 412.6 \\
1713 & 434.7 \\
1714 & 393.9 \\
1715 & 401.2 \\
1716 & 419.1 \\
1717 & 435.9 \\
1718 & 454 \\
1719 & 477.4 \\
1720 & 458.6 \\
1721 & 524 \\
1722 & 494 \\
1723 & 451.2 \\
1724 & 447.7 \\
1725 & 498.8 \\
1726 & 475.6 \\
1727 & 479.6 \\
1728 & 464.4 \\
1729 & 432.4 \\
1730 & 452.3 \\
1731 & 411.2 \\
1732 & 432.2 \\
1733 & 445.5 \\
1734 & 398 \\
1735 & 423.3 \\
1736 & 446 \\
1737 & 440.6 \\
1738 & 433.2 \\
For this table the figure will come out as -0.077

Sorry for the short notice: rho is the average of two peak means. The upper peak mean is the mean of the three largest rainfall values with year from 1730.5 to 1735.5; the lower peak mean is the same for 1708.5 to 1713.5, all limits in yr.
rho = 436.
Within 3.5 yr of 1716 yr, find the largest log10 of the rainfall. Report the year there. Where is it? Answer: 1719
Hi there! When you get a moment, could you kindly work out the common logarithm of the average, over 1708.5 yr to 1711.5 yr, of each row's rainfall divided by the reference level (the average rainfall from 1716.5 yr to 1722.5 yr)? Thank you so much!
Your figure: -0.04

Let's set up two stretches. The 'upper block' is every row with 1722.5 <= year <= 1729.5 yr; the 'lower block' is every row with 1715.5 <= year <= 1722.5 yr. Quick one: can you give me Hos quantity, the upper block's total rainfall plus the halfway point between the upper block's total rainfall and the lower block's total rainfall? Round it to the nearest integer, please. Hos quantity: 6506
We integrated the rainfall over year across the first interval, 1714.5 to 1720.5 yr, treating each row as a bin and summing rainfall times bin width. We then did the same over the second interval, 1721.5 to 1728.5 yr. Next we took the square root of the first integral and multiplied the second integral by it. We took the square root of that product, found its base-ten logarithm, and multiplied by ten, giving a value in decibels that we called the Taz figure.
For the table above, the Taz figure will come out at 26.2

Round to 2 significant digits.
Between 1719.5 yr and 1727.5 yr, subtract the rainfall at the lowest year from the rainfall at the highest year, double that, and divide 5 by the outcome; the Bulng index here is 0.12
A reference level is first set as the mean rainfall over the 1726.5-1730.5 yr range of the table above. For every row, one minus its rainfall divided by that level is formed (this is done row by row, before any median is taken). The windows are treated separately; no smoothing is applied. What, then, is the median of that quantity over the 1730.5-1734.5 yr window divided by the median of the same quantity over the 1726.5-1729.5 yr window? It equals -4.9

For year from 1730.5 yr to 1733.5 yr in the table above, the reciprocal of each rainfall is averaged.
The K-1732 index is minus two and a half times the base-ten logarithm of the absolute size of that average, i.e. 6.58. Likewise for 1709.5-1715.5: 6.55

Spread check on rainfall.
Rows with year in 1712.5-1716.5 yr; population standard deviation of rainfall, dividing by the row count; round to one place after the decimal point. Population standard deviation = 15.9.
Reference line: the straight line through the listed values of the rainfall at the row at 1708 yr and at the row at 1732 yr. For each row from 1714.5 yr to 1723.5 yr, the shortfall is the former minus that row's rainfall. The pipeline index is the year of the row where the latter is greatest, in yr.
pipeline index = 1715 yr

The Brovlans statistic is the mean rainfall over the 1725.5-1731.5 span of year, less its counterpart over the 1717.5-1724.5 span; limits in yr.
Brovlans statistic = -20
